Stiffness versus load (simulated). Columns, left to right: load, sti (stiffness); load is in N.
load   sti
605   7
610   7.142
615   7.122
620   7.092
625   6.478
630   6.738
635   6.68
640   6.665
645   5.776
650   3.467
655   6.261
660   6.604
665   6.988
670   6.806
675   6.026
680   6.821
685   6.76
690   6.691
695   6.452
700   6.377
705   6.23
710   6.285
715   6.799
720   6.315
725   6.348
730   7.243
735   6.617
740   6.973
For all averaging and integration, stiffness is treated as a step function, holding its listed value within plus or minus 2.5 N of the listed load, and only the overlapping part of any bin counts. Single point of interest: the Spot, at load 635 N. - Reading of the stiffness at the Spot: 6.68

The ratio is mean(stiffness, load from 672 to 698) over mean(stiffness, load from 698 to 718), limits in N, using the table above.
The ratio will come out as 1.02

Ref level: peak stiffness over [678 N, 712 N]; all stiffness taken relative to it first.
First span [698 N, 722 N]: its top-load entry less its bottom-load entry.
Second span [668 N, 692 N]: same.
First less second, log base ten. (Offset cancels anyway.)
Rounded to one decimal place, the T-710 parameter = -1.3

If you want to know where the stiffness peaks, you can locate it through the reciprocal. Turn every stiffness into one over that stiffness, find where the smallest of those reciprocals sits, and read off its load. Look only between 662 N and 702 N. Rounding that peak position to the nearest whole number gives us 665 N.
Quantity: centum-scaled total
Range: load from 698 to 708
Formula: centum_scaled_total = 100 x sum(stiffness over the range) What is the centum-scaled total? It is 1261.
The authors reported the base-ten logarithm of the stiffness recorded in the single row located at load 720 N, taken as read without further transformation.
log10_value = 0.80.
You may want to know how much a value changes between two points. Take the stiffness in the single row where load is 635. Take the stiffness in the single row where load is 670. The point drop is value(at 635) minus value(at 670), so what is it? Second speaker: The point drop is -0.13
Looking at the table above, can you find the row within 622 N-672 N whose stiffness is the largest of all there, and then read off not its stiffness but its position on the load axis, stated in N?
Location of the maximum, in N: 665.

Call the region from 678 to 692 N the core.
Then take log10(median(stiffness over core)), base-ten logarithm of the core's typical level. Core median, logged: 0.83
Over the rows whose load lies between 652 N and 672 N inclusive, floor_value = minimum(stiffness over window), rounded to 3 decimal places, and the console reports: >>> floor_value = 6.261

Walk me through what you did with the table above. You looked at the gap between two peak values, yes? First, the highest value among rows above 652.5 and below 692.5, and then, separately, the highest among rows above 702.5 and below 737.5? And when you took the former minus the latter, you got -0.3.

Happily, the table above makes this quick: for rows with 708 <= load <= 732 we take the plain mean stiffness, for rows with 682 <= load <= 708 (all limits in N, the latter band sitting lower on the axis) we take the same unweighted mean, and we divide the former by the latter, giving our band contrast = 1.01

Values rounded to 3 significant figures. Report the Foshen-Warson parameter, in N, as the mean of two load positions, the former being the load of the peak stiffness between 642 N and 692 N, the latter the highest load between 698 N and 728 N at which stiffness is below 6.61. 695 N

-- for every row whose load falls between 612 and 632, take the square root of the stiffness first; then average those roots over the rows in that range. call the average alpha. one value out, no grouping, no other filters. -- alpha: 2.62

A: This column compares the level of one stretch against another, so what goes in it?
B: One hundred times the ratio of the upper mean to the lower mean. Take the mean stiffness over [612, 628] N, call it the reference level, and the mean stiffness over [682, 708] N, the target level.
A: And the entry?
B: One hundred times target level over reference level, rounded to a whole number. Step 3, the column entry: 94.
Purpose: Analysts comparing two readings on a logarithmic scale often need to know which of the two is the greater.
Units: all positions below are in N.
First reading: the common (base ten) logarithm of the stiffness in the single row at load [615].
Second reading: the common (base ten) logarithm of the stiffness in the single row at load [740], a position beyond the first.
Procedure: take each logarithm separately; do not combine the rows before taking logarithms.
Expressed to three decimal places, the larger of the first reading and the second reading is 0.853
